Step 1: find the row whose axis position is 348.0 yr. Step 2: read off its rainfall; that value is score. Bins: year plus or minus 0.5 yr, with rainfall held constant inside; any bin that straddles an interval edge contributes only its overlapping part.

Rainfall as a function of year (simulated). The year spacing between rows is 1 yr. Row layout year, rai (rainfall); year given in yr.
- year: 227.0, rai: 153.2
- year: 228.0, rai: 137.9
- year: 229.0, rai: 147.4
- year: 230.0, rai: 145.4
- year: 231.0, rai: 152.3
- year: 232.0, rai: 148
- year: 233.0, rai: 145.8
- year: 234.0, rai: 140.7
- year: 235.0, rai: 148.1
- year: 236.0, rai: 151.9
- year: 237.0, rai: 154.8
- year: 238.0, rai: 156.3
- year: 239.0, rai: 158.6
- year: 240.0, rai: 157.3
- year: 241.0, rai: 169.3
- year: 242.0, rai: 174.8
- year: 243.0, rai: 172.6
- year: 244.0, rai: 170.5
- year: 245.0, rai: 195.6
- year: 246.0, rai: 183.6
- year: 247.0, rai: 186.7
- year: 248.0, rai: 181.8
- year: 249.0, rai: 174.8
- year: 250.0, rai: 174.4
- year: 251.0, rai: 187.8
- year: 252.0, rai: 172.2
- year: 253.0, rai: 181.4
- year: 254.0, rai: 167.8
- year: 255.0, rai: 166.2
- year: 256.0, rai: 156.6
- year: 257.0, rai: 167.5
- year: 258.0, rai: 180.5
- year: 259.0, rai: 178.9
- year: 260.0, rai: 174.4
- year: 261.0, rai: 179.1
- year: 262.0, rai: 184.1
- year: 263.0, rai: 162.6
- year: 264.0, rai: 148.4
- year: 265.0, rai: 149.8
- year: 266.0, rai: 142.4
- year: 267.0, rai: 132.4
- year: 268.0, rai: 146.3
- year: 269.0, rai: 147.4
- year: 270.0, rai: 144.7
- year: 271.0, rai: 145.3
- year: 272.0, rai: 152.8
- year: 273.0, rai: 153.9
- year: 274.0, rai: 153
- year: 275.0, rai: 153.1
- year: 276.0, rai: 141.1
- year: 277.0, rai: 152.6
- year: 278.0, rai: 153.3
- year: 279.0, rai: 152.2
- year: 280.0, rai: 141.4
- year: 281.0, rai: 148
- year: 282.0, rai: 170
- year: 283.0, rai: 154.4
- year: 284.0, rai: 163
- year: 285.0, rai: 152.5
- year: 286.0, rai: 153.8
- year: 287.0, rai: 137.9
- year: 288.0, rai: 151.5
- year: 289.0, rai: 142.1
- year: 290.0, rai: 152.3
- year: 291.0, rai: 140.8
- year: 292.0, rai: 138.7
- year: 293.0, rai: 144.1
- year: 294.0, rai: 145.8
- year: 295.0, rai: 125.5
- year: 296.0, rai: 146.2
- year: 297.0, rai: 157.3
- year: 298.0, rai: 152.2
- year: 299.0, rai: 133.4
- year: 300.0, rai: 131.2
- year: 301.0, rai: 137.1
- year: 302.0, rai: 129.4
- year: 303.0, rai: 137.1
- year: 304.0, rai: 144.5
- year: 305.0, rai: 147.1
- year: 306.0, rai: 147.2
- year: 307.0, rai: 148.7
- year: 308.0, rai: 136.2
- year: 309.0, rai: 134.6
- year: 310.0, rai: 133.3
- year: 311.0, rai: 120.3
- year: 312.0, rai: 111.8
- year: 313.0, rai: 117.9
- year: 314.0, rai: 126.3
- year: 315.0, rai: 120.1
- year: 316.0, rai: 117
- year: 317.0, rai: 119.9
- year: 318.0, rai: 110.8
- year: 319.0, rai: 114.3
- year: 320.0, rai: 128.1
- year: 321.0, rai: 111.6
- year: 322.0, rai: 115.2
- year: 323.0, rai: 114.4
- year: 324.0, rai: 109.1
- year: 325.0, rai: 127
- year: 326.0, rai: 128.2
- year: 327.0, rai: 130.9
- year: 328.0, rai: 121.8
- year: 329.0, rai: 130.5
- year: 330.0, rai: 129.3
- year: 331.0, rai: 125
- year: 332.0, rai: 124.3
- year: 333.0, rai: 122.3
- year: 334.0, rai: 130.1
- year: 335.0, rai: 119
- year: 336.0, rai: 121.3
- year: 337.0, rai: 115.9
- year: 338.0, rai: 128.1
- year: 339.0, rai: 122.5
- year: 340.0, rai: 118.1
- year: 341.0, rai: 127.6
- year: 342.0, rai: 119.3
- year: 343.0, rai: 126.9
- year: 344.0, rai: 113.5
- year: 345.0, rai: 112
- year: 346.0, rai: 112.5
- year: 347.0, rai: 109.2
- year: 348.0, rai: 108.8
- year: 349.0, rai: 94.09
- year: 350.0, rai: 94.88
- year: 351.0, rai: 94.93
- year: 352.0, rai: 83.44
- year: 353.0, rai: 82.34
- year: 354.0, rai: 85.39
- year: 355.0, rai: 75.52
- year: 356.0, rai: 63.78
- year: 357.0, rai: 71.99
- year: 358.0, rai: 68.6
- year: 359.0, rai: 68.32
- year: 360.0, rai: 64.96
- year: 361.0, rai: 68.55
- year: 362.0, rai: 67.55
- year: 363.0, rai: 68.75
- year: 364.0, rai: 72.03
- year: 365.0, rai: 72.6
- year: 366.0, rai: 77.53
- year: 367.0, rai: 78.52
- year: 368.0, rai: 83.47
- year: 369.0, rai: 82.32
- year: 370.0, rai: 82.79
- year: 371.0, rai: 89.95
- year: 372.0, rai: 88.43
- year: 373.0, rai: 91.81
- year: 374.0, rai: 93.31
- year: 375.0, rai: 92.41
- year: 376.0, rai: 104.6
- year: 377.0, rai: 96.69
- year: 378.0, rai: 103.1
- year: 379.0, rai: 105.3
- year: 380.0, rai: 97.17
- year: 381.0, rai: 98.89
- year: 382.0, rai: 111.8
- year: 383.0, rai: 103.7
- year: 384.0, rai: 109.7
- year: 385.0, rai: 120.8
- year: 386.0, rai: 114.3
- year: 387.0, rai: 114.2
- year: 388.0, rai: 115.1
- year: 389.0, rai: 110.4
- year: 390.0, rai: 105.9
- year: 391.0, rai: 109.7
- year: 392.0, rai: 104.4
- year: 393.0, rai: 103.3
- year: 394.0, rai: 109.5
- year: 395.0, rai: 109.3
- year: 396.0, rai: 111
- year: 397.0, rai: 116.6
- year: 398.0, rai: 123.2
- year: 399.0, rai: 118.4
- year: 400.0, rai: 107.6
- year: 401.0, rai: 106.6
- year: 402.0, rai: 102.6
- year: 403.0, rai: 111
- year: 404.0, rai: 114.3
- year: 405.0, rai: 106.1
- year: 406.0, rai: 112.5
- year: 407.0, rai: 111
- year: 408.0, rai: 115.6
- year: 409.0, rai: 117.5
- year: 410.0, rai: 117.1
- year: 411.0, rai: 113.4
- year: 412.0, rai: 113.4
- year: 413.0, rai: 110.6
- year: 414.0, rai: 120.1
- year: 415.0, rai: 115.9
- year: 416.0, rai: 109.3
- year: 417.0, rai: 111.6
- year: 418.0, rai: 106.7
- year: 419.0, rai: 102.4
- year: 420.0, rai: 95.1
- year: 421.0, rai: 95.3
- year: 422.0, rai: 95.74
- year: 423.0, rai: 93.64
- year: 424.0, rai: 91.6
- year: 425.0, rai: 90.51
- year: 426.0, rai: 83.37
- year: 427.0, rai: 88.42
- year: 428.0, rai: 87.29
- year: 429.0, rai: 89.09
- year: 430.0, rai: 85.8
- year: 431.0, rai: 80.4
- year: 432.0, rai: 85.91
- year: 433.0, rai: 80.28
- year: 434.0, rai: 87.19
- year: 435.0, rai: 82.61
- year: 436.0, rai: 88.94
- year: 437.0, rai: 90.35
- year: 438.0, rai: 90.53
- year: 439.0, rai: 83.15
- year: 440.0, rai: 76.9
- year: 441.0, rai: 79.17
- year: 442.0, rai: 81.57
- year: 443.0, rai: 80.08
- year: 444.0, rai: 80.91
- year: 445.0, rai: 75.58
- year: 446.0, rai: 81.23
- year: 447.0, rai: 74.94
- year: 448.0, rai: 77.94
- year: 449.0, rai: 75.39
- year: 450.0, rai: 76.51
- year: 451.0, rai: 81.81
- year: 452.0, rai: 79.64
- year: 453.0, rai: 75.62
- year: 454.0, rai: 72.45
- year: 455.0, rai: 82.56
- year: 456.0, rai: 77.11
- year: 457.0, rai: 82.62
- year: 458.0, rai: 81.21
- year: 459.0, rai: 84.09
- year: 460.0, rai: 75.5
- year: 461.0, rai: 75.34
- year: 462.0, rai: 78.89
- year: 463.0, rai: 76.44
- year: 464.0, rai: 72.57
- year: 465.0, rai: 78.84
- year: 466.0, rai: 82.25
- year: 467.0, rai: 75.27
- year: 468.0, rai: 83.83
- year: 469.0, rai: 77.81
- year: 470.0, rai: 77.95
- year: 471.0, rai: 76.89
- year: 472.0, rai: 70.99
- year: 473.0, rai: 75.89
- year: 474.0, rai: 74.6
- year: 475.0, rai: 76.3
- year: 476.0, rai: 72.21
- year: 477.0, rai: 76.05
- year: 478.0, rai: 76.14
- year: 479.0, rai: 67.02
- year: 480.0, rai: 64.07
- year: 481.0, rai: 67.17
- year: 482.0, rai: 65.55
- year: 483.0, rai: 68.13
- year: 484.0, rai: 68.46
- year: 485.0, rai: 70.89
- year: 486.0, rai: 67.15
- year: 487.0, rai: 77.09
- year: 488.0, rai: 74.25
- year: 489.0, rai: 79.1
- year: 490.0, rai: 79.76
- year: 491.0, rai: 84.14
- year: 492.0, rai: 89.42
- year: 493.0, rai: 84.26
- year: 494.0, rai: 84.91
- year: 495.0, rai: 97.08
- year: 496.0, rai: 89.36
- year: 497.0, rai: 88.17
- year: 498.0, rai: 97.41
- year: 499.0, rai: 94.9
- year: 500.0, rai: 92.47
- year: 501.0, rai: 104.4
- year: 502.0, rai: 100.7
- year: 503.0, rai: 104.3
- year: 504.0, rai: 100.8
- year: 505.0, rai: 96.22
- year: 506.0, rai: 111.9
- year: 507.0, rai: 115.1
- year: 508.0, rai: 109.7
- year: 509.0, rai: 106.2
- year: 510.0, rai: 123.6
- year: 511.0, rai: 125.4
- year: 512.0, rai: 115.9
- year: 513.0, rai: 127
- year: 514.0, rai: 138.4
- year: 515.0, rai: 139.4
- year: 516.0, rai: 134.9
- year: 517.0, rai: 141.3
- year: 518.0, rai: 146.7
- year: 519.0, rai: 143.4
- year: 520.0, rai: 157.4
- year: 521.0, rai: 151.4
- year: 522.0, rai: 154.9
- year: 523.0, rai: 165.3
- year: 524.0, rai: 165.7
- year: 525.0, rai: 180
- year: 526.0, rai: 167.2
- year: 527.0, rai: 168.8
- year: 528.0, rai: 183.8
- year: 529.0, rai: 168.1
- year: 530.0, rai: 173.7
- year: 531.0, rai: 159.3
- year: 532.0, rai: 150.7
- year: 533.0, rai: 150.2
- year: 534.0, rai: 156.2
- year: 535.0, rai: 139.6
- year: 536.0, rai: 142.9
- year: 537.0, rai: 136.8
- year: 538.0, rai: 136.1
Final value 108.8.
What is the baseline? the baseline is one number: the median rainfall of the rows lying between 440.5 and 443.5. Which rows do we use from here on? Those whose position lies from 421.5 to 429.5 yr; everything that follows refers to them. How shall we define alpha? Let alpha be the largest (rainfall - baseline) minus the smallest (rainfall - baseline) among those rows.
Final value 12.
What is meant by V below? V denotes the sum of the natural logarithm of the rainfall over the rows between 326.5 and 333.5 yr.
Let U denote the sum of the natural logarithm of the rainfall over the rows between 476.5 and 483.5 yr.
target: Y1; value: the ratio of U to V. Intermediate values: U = 30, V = 33.9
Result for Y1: 0.88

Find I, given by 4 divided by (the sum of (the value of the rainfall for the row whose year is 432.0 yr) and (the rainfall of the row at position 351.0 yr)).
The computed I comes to 0.022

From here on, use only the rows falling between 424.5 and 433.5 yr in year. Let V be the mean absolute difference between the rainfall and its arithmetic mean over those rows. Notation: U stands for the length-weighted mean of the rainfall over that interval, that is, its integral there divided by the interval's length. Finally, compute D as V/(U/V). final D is 0.10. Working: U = 86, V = 2.9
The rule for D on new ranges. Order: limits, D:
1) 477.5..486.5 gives 0.08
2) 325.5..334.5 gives 0.08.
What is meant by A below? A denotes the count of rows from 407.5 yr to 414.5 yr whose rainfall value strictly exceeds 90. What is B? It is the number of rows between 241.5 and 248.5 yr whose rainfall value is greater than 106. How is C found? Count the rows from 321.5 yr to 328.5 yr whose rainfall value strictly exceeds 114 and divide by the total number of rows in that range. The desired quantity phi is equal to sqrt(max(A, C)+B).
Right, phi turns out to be 3.7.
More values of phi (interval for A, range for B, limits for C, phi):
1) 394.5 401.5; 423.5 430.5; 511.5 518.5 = 2.6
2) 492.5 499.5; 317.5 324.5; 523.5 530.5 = 3.2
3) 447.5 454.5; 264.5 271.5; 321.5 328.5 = 2.8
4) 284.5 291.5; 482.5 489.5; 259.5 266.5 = 2.6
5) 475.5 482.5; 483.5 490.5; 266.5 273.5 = 1.0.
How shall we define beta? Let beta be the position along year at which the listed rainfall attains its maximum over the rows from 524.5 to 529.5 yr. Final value 528.0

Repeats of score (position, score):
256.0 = 156.6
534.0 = 156.2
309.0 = 134.6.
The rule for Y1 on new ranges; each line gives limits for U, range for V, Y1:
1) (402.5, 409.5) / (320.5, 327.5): 0.99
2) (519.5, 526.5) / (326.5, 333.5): 1.05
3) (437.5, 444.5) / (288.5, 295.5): 0.89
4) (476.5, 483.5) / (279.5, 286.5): 0.84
